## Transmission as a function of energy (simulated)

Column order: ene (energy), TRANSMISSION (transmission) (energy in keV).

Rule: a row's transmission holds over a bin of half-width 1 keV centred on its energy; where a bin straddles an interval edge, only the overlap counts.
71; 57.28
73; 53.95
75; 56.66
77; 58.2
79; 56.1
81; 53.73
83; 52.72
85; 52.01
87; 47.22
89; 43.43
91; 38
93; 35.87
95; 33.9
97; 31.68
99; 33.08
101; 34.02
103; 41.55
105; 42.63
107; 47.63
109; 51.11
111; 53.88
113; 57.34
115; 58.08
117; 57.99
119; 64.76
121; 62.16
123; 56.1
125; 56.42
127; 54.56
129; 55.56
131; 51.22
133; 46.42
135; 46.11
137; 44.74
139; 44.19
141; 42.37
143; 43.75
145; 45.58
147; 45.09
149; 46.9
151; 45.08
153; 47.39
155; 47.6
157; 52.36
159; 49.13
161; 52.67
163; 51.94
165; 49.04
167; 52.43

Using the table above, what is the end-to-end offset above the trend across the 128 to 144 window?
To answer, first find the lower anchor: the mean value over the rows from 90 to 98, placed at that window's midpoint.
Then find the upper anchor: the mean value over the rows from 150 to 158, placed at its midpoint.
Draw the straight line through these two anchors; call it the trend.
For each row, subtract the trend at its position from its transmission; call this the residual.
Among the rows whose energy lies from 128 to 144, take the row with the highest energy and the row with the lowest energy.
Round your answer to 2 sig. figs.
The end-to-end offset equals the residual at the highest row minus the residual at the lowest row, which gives -15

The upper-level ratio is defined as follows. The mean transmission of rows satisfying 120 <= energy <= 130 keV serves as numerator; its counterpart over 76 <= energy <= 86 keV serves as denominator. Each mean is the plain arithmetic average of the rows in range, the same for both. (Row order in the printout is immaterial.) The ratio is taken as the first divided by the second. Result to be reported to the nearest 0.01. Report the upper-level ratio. 1.04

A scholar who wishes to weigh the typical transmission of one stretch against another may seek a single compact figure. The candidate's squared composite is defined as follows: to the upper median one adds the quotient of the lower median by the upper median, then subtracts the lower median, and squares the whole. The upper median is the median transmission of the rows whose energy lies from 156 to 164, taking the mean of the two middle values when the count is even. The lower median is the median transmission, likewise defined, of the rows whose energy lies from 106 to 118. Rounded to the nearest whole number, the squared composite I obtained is 6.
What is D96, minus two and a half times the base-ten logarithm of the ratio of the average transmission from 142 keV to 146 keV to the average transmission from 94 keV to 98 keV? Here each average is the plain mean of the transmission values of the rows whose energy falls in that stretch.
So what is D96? -0.34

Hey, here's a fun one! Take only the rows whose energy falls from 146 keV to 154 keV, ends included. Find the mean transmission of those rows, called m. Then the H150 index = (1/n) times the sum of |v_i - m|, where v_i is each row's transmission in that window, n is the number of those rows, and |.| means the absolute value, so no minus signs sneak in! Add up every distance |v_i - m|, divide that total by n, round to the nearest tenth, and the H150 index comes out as 1.0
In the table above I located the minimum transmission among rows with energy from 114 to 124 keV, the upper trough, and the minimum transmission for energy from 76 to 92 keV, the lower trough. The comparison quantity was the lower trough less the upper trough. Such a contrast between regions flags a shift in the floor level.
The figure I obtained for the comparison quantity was -18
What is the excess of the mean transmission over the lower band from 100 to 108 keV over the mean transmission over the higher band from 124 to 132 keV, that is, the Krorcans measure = -13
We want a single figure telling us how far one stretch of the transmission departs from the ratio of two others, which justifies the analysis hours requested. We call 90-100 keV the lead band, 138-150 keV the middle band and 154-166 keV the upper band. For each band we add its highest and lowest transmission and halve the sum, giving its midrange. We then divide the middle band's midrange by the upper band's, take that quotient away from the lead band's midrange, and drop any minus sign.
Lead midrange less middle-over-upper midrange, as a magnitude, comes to 34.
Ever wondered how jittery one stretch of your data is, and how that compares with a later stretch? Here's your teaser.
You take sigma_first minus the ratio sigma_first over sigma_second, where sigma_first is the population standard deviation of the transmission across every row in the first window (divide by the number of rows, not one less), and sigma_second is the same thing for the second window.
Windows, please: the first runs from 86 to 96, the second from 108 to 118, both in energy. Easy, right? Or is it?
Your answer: 3.1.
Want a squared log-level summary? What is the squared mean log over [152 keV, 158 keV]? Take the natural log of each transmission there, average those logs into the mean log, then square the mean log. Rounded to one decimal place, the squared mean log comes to 15.2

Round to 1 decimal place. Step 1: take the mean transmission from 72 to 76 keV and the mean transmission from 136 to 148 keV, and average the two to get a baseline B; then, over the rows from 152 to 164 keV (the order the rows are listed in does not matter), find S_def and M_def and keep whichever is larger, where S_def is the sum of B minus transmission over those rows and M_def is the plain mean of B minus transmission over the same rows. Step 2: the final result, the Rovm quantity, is -0.4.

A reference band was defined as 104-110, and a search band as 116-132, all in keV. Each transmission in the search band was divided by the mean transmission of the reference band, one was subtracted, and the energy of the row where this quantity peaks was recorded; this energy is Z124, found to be 119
